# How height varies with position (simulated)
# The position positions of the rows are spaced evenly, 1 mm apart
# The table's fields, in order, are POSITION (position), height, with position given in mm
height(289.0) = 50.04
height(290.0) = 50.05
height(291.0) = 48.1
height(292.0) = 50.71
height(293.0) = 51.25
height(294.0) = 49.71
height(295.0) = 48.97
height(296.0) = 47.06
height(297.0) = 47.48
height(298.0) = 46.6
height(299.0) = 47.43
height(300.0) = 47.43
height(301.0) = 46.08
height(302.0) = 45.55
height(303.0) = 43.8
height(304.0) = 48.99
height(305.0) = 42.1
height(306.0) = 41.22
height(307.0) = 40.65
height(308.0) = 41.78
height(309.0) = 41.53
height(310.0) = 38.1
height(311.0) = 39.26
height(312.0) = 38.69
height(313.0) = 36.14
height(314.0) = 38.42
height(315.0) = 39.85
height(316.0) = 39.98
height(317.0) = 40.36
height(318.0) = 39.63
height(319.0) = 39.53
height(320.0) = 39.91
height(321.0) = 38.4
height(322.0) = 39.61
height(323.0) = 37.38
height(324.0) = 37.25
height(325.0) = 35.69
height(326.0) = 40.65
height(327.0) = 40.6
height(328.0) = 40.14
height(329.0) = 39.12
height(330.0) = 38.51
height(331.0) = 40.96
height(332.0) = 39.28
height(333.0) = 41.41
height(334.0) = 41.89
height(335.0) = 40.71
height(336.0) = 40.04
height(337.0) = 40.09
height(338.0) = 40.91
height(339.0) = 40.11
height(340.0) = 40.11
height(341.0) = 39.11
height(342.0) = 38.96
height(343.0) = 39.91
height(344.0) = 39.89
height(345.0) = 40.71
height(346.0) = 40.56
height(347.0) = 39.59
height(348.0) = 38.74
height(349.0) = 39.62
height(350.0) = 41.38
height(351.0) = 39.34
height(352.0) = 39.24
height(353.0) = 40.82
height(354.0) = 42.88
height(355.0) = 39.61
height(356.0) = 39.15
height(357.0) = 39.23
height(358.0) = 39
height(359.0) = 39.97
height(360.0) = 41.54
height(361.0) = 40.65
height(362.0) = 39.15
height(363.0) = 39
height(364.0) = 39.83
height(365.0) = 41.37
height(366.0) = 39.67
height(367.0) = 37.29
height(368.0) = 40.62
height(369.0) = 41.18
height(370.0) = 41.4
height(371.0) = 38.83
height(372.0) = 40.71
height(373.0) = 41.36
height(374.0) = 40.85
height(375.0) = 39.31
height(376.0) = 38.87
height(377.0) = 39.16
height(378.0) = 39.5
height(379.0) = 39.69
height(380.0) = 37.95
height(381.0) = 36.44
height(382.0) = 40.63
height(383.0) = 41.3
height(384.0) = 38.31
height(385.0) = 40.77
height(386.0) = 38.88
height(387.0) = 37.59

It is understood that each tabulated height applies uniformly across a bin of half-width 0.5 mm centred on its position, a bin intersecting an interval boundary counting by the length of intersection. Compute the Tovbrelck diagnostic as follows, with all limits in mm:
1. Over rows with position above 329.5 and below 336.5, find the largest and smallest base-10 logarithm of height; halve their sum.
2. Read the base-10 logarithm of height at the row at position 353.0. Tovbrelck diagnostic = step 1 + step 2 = 3.21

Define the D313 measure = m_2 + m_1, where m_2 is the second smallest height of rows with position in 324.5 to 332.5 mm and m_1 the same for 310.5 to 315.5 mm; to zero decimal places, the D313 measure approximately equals 77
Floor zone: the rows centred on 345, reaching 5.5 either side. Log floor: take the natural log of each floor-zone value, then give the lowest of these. 3.66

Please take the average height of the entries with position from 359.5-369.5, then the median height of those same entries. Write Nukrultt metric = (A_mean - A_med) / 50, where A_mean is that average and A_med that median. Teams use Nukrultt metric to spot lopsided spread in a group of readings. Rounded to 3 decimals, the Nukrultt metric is -0.004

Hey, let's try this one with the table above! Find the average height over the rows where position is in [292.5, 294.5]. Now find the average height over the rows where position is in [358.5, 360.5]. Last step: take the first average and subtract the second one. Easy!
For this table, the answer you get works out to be 10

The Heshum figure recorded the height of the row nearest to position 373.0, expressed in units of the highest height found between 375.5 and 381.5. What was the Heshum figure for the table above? 1.042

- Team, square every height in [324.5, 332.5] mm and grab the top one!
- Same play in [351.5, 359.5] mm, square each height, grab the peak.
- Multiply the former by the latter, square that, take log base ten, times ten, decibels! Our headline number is 129.8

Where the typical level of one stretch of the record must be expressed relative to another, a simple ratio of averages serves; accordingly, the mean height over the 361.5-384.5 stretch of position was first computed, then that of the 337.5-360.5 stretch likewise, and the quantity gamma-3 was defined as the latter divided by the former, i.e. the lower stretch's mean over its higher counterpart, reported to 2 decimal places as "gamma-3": 1.01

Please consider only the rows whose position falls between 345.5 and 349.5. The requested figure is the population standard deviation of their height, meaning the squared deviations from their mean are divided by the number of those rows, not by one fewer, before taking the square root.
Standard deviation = 0.6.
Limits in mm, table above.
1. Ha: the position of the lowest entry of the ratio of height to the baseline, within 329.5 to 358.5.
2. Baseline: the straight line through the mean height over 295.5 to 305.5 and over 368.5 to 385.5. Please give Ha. 330.0 mm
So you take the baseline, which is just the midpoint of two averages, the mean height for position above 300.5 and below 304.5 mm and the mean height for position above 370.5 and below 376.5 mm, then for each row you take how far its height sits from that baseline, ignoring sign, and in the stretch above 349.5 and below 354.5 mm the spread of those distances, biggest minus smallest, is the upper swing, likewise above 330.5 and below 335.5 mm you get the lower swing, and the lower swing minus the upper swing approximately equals -1.0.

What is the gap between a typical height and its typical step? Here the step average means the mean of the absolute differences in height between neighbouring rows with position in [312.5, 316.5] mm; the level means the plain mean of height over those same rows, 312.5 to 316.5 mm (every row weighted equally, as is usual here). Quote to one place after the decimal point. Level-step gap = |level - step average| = 37.3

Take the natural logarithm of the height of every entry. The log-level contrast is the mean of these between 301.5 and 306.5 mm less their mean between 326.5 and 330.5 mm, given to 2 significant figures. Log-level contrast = 0.11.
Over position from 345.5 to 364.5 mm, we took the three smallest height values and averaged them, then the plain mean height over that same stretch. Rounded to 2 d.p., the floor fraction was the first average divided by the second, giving 0.97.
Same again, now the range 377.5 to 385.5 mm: 0.96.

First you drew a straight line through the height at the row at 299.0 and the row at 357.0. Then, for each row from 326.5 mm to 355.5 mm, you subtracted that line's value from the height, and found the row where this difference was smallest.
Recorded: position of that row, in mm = 330.0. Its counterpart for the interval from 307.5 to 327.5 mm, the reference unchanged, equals 313.0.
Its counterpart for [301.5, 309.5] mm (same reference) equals 307.0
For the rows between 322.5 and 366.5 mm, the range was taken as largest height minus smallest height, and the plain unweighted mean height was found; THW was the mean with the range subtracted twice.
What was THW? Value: 25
